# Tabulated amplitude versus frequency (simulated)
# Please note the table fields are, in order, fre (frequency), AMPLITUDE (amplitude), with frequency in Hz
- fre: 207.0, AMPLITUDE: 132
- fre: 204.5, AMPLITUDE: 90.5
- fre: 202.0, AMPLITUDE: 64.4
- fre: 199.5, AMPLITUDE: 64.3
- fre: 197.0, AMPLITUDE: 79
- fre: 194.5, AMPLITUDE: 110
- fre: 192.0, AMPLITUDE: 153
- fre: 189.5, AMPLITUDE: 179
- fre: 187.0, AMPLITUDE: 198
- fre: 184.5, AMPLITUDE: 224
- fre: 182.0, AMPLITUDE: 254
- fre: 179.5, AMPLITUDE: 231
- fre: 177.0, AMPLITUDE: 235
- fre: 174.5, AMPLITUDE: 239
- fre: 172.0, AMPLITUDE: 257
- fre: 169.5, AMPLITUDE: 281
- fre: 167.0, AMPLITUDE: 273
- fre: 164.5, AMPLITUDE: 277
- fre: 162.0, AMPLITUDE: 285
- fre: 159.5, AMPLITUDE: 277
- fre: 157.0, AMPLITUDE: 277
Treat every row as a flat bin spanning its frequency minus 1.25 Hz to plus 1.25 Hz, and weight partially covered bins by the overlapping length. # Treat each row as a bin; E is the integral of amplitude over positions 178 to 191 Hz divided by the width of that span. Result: 216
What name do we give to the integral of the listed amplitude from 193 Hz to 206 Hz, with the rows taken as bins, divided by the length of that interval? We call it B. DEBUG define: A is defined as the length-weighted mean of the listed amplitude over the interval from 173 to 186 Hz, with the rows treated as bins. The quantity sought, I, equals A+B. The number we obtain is 320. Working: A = 236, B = 84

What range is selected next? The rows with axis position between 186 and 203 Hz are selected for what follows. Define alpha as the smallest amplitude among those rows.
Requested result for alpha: 64.3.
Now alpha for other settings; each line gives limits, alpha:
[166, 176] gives 239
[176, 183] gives 231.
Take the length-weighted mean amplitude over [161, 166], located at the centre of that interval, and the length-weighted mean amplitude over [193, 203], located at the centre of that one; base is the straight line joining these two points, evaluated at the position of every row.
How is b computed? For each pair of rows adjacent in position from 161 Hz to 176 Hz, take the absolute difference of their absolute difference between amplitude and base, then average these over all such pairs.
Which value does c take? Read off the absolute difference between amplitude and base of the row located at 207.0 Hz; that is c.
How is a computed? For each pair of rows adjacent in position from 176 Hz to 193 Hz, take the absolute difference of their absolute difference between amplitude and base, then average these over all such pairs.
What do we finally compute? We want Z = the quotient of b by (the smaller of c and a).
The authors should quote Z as 0.63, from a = 15.2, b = 10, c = 102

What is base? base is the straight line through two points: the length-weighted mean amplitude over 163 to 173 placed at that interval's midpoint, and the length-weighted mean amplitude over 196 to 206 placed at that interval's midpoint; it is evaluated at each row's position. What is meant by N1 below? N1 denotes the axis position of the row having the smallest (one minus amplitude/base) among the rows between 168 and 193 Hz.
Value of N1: 182.0 Hz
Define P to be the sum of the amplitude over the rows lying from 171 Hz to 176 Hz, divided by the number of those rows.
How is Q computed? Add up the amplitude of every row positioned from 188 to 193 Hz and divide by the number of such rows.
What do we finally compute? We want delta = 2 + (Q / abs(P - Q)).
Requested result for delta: 4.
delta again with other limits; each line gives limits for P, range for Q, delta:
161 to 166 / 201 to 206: 2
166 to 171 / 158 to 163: 72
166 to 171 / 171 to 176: 11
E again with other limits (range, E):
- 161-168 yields 278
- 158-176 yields 269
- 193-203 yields 82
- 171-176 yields 247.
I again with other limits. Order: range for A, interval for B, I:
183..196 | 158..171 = 451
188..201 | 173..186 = 354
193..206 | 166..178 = 341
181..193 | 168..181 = 451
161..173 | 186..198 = 419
